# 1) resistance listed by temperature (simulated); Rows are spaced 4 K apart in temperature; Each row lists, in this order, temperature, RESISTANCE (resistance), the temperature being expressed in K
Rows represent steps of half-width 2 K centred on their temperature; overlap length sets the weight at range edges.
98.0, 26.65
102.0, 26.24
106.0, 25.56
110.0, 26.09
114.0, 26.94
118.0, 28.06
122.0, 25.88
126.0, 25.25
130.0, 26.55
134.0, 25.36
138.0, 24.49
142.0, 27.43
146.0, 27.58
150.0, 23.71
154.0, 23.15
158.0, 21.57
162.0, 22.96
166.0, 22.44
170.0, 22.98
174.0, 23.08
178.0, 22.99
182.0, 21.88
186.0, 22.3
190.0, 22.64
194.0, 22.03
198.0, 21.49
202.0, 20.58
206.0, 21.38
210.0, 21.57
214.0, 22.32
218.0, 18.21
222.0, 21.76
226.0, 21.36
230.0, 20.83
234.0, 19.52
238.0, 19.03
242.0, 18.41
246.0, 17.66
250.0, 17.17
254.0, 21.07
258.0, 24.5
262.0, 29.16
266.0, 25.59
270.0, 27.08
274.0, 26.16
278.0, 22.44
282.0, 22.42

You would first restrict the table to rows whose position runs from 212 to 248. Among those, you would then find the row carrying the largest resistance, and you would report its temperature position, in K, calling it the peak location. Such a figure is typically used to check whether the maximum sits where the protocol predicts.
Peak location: 214.0 K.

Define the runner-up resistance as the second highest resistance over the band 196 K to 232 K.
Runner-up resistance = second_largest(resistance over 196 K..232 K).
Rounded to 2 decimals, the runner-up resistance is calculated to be 21.76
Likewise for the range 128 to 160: 27.43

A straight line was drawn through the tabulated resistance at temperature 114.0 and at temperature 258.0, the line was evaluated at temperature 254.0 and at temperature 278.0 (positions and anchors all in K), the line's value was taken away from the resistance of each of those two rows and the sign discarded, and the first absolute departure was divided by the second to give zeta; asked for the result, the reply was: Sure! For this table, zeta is 2.0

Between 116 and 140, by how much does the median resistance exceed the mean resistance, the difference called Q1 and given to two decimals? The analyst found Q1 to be -0.31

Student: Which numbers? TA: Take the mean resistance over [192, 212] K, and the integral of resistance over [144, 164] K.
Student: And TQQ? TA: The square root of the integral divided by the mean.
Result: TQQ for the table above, 4.71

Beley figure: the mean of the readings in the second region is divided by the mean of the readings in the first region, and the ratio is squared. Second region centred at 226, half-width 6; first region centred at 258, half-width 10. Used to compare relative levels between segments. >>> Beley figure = 0.82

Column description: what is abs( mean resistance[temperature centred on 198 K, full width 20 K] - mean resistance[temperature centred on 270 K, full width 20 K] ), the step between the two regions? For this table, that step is 4.5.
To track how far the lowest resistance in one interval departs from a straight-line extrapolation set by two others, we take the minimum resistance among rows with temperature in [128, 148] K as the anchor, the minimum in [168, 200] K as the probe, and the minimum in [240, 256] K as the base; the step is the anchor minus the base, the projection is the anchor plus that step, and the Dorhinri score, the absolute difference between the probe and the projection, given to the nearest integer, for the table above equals 10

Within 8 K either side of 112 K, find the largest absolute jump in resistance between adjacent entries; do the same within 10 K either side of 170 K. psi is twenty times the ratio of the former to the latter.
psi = 41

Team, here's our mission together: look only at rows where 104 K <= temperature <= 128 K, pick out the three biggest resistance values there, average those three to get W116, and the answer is 27.0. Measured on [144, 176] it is 24.8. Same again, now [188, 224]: 22.3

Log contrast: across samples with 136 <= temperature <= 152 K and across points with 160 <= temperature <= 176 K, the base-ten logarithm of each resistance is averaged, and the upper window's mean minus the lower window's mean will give -0.052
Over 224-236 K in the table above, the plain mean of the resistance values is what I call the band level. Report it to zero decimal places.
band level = 21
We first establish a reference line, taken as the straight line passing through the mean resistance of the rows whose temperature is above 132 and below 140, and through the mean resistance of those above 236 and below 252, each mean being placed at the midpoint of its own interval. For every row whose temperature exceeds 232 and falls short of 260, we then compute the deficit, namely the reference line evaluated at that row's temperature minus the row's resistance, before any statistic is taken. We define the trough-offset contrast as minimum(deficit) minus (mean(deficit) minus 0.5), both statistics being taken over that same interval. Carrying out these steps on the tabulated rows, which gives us -5.1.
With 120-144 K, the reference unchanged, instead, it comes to -1.7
